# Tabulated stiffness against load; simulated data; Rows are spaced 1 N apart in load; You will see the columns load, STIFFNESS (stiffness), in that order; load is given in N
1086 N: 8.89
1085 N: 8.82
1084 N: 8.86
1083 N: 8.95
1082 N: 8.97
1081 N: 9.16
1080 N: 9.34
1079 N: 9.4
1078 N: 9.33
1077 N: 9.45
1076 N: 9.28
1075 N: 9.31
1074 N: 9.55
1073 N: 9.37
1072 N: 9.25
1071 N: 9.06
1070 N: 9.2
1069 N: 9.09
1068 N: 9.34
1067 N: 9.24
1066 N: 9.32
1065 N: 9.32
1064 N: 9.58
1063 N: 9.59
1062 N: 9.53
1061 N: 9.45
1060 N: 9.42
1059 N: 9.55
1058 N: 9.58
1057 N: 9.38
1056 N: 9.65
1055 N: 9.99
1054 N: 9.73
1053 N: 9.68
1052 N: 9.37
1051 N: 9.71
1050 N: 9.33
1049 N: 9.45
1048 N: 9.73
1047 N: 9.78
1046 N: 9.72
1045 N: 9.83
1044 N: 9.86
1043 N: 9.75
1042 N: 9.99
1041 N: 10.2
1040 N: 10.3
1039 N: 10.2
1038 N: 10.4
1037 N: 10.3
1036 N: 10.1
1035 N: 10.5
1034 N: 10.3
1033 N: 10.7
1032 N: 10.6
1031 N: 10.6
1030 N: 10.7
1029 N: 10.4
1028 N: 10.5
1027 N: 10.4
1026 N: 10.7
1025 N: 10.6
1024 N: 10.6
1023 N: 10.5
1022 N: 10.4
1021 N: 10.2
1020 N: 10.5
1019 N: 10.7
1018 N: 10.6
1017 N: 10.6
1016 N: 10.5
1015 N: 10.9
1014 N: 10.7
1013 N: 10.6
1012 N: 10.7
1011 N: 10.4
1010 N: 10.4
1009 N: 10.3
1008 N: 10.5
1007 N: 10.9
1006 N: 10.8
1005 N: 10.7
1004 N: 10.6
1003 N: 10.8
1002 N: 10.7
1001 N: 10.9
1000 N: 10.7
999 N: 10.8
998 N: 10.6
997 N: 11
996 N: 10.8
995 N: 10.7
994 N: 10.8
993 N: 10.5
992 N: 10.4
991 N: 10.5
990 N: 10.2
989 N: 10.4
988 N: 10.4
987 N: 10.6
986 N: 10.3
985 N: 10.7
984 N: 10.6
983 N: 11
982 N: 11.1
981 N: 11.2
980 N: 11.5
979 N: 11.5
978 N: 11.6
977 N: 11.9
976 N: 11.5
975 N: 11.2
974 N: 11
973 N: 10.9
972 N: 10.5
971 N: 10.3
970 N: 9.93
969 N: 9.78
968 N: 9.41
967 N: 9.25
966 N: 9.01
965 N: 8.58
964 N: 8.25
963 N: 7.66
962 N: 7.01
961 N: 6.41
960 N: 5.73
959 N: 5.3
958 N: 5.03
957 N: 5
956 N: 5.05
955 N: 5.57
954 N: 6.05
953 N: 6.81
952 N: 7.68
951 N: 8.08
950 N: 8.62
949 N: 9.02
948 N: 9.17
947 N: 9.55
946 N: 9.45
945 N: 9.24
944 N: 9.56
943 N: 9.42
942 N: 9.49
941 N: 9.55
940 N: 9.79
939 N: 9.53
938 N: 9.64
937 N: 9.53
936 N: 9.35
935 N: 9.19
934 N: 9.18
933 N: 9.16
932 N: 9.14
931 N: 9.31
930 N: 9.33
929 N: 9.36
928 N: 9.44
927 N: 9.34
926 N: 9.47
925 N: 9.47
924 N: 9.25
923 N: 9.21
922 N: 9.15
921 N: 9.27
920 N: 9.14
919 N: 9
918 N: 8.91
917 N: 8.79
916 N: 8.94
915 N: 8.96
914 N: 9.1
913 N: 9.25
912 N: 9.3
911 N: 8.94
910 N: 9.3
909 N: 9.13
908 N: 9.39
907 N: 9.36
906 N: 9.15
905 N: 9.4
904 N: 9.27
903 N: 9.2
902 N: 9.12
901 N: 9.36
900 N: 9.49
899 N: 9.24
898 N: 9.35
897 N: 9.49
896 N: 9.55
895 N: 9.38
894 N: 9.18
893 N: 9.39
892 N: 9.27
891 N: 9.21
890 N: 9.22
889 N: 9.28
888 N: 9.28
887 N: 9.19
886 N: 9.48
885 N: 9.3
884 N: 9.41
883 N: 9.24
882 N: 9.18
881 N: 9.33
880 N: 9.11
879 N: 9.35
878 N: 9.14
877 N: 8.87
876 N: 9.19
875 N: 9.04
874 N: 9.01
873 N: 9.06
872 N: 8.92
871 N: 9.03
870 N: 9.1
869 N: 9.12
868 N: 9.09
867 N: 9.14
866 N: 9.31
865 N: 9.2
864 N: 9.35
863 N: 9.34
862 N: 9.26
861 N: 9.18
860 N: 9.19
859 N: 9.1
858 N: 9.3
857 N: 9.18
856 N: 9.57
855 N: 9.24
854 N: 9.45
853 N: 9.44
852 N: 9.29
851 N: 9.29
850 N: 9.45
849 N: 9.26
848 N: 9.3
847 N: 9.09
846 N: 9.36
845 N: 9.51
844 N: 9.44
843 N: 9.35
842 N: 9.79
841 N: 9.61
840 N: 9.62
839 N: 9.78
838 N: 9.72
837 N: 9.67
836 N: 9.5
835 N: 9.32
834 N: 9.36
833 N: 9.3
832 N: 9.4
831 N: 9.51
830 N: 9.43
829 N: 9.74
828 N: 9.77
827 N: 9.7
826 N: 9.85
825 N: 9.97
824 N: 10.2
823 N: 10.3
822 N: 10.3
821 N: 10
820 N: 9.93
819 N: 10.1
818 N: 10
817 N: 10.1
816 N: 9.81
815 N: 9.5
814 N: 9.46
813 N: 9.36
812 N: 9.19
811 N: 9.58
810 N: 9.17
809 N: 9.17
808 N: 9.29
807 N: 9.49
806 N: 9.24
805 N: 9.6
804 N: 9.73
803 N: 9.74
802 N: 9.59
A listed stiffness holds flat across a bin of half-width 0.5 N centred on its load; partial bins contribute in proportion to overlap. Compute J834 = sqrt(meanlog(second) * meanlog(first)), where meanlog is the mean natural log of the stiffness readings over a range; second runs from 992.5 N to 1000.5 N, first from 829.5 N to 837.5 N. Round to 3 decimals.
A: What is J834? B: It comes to 2.308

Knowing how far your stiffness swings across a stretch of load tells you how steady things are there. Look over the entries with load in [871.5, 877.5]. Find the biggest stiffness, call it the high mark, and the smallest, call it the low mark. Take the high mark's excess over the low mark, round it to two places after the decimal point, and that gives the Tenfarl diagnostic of 0.32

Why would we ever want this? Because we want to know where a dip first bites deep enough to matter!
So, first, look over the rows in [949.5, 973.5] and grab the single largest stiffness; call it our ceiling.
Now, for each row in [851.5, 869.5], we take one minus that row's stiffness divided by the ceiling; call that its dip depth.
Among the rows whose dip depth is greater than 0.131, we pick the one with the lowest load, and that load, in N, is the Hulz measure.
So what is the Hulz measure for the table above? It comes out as 852 N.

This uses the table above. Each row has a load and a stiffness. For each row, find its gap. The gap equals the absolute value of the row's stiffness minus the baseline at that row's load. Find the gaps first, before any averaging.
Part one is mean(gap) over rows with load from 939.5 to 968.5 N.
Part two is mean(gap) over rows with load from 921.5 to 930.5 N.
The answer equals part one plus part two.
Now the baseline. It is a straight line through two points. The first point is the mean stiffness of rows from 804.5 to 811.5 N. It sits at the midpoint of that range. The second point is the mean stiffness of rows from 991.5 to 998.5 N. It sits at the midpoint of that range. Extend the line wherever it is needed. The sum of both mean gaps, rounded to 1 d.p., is 3.4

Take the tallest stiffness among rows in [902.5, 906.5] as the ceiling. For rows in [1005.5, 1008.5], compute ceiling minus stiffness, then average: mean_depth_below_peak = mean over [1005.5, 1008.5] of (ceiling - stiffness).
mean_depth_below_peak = -1.3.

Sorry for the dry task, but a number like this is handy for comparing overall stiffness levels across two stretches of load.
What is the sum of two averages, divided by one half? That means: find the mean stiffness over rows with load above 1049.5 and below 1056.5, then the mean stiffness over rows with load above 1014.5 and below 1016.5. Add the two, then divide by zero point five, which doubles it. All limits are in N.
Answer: 40.7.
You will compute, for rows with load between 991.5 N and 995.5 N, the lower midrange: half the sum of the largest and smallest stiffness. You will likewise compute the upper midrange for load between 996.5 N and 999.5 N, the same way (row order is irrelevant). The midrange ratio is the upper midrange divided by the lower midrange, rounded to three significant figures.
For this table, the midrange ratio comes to 1.02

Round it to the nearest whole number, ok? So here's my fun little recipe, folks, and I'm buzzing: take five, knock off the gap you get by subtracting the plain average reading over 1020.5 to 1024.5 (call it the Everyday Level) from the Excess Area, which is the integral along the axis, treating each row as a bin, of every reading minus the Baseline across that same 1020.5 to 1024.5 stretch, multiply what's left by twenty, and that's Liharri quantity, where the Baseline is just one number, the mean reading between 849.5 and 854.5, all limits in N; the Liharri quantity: 225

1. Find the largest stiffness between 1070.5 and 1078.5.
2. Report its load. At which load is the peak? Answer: 1074 N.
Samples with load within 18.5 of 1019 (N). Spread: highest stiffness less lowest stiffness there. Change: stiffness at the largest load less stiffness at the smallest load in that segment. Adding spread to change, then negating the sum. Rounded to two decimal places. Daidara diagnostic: -0.20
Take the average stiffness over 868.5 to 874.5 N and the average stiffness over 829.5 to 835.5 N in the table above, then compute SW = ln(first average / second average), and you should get -0.04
